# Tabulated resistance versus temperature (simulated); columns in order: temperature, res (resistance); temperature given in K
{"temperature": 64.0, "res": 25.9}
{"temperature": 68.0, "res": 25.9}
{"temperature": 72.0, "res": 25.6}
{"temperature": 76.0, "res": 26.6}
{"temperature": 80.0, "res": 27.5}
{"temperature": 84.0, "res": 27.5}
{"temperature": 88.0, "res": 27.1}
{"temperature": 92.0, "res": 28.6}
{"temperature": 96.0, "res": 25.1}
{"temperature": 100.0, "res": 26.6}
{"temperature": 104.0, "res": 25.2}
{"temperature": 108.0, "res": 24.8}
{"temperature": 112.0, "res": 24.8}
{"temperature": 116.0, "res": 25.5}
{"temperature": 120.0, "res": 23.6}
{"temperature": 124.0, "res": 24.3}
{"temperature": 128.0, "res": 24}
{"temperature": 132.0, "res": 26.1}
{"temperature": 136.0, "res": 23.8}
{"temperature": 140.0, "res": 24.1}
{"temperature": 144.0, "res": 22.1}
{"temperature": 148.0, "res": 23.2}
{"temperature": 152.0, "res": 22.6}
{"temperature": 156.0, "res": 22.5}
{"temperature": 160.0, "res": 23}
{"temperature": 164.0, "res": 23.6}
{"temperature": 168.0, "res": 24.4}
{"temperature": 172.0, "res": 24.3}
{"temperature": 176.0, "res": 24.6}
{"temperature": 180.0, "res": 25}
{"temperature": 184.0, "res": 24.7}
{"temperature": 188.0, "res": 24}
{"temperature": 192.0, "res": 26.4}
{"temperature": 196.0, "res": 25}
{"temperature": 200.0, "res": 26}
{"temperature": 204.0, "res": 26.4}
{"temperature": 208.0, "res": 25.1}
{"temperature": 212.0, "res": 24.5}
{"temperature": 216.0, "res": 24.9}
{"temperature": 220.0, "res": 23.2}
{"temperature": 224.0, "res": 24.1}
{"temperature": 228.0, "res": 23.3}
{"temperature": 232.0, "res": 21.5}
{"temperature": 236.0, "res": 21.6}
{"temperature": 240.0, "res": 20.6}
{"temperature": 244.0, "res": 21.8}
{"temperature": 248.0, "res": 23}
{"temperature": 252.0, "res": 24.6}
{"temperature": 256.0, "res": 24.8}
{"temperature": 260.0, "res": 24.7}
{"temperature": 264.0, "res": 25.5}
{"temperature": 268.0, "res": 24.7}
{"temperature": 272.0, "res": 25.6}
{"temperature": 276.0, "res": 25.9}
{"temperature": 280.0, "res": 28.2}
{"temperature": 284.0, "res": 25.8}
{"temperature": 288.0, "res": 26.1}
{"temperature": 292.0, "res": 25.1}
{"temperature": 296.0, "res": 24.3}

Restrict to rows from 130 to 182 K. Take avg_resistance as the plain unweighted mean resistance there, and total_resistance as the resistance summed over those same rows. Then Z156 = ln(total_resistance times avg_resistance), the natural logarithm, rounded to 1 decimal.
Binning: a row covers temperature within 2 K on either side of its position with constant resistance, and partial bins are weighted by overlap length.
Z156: 8.9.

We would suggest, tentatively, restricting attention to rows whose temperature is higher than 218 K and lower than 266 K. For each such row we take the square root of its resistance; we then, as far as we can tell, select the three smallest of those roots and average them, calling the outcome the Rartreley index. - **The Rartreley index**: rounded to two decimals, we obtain 4.61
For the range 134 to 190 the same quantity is 4.73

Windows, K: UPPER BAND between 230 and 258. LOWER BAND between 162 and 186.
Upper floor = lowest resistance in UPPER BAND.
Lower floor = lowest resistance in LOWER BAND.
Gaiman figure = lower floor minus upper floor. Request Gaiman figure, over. 3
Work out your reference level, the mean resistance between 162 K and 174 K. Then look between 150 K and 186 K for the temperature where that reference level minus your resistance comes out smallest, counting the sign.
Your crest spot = 180.0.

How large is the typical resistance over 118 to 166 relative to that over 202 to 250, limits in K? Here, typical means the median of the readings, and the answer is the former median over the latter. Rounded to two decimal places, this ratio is 1.02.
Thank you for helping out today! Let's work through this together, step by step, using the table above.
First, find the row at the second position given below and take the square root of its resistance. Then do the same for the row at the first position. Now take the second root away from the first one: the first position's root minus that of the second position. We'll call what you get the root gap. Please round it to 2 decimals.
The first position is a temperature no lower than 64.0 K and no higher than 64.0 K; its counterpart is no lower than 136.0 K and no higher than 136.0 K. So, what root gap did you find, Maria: 0.21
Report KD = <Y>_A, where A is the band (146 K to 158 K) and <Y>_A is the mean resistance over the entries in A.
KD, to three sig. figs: 22.8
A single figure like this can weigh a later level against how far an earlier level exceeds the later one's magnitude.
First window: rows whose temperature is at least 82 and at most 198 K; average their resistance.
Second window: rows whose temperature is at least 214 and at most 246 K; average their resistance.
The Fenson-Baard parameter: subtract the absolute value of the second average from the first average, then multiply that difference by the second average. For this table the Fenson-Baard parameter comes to 47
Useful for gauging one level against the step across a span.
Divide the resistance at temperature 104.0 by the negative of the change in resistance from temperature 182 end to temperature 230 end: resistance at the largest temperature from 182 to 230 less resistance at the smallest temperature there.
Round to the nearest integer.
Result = 18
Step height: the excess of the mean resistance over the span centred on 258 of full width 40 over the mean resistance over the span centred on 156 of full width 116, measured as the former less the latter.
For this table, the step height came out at -0.4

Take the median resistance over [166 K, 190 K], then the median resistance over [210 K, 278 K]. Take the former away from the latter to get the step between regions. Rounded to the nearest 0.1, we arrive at 0.0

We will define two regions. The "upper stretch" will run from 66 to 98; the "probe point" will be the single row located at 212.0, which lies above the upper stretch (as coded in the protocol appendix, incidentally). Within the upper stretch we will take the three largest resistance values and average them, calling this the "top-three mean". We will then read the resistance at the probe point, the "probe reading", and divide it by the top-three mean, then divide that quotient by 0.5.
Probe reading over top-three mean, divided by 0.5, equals 1.76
